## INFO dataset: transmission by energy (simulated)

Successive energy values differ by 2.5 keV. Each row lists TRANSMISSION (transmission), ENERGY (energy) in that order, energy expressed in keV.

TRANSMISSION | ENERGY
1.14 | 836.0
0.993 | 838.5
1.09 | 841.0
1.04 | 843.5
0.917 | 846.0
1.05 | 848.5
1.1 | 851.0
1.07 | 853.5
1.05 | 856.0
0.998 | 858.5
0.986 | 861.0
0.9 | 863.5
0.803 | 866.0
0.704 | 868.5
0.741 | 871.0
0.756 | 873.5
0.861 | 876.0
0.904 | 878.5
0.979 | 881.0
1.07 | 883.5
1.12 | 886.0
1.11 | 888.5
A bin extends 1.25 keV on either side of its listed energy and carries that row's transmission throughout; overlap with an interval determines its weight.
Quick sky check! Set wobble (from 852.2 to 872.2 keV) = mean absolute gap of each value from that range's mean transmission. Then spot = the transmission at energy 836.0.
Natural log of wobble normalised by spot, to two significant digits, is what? -2.3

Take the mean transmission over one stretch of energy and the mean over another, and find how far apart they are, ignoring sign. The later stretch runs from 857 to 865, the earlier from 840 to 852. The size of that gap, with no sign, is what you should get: 0.08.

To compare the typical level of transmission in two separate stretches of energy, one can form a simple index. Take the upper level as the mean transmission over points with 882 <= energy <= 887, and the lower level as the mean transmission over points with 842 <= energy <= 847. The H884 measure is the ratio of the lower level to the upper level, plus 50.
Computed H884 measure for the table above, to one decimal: 50.9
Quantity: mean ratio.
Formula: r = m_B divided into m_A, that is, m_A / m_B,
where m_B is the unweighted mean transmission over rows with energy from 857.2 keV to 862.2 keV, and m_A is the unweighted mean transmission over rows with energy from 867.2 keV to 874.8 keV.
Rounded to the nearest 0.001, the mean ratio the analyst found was 0.740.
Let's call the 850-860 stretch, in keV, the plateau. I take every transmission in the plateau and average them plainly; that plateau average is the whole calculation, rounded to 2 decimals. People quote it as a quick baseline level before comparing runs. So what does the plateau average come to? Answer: 1.05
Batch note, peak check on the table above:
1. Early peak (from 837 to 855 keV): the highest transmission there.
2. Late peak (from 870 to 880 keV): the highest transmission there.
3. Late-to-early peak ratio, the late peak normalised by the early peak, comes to 0.82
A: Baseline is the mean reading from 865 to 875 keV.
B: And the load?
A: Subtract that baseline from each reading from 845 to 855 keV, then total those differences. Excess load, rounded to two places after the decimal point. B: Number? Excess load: 1.13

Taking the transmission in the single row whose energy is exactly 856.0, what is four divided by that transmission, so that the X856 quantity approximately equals 3.8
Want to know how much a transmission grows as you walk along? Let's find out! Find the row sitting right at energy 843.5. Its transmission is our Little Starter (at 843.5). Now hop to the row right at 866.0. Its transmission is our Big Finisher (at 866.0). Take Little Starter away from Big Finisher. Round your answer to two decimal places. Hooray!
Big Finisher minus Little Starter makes -0.24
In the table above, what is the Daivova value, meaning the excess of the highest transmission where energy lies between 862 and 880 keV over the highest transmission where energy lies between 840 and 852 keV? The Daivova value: -0.20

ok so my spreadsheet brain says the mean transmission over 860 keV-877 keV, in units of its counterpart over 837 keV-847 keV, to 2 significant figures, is 0.81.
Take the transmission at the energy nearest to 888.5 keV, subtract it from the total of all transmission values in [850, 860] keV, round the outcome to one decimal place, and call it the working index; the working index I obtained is 3.1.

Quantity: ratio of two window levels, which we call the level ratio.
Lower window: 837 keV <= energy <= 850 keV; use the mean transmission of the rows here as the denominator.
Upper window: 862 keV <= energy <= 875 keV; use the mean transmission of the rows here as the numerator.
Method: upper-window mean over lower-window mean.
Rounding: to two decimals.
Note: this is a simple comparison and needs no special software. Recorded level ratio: 0.77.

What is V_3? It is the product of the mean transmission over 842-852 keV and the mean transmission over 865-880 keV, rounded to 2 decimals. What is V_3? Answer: 0.82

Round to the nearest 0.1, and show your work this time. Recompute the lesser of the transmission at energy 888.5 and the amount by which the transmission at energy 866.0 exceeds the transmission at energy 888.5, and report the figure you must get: -0.3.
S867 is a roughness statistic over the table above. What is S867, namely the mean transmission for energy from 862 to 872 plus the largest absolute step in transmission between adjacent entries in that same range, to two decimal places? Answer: 0.89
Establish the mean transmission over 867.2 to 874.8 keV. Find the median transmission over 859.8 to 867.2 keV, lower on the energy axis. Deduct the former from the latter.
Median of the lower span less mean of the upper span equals 0.17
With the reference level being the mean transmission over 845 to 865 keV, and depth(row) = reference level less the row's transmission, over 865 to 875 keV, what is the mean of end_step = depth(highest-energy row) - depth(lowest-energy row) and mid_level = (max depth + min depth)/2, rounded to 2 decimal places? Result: 0.15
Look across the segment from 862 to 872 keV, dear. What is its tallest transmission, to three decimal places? 0.900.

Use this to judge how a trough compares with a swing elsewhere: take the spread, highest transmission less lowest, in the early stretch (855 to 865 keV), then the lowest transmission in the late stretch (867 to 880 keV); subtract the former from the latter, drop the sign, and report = 0.55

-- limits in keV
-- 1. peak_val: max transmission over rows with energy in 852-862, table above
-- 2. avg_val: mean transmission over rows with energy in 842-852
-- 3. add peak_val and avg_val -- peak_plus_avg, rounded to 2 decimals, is 2.10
